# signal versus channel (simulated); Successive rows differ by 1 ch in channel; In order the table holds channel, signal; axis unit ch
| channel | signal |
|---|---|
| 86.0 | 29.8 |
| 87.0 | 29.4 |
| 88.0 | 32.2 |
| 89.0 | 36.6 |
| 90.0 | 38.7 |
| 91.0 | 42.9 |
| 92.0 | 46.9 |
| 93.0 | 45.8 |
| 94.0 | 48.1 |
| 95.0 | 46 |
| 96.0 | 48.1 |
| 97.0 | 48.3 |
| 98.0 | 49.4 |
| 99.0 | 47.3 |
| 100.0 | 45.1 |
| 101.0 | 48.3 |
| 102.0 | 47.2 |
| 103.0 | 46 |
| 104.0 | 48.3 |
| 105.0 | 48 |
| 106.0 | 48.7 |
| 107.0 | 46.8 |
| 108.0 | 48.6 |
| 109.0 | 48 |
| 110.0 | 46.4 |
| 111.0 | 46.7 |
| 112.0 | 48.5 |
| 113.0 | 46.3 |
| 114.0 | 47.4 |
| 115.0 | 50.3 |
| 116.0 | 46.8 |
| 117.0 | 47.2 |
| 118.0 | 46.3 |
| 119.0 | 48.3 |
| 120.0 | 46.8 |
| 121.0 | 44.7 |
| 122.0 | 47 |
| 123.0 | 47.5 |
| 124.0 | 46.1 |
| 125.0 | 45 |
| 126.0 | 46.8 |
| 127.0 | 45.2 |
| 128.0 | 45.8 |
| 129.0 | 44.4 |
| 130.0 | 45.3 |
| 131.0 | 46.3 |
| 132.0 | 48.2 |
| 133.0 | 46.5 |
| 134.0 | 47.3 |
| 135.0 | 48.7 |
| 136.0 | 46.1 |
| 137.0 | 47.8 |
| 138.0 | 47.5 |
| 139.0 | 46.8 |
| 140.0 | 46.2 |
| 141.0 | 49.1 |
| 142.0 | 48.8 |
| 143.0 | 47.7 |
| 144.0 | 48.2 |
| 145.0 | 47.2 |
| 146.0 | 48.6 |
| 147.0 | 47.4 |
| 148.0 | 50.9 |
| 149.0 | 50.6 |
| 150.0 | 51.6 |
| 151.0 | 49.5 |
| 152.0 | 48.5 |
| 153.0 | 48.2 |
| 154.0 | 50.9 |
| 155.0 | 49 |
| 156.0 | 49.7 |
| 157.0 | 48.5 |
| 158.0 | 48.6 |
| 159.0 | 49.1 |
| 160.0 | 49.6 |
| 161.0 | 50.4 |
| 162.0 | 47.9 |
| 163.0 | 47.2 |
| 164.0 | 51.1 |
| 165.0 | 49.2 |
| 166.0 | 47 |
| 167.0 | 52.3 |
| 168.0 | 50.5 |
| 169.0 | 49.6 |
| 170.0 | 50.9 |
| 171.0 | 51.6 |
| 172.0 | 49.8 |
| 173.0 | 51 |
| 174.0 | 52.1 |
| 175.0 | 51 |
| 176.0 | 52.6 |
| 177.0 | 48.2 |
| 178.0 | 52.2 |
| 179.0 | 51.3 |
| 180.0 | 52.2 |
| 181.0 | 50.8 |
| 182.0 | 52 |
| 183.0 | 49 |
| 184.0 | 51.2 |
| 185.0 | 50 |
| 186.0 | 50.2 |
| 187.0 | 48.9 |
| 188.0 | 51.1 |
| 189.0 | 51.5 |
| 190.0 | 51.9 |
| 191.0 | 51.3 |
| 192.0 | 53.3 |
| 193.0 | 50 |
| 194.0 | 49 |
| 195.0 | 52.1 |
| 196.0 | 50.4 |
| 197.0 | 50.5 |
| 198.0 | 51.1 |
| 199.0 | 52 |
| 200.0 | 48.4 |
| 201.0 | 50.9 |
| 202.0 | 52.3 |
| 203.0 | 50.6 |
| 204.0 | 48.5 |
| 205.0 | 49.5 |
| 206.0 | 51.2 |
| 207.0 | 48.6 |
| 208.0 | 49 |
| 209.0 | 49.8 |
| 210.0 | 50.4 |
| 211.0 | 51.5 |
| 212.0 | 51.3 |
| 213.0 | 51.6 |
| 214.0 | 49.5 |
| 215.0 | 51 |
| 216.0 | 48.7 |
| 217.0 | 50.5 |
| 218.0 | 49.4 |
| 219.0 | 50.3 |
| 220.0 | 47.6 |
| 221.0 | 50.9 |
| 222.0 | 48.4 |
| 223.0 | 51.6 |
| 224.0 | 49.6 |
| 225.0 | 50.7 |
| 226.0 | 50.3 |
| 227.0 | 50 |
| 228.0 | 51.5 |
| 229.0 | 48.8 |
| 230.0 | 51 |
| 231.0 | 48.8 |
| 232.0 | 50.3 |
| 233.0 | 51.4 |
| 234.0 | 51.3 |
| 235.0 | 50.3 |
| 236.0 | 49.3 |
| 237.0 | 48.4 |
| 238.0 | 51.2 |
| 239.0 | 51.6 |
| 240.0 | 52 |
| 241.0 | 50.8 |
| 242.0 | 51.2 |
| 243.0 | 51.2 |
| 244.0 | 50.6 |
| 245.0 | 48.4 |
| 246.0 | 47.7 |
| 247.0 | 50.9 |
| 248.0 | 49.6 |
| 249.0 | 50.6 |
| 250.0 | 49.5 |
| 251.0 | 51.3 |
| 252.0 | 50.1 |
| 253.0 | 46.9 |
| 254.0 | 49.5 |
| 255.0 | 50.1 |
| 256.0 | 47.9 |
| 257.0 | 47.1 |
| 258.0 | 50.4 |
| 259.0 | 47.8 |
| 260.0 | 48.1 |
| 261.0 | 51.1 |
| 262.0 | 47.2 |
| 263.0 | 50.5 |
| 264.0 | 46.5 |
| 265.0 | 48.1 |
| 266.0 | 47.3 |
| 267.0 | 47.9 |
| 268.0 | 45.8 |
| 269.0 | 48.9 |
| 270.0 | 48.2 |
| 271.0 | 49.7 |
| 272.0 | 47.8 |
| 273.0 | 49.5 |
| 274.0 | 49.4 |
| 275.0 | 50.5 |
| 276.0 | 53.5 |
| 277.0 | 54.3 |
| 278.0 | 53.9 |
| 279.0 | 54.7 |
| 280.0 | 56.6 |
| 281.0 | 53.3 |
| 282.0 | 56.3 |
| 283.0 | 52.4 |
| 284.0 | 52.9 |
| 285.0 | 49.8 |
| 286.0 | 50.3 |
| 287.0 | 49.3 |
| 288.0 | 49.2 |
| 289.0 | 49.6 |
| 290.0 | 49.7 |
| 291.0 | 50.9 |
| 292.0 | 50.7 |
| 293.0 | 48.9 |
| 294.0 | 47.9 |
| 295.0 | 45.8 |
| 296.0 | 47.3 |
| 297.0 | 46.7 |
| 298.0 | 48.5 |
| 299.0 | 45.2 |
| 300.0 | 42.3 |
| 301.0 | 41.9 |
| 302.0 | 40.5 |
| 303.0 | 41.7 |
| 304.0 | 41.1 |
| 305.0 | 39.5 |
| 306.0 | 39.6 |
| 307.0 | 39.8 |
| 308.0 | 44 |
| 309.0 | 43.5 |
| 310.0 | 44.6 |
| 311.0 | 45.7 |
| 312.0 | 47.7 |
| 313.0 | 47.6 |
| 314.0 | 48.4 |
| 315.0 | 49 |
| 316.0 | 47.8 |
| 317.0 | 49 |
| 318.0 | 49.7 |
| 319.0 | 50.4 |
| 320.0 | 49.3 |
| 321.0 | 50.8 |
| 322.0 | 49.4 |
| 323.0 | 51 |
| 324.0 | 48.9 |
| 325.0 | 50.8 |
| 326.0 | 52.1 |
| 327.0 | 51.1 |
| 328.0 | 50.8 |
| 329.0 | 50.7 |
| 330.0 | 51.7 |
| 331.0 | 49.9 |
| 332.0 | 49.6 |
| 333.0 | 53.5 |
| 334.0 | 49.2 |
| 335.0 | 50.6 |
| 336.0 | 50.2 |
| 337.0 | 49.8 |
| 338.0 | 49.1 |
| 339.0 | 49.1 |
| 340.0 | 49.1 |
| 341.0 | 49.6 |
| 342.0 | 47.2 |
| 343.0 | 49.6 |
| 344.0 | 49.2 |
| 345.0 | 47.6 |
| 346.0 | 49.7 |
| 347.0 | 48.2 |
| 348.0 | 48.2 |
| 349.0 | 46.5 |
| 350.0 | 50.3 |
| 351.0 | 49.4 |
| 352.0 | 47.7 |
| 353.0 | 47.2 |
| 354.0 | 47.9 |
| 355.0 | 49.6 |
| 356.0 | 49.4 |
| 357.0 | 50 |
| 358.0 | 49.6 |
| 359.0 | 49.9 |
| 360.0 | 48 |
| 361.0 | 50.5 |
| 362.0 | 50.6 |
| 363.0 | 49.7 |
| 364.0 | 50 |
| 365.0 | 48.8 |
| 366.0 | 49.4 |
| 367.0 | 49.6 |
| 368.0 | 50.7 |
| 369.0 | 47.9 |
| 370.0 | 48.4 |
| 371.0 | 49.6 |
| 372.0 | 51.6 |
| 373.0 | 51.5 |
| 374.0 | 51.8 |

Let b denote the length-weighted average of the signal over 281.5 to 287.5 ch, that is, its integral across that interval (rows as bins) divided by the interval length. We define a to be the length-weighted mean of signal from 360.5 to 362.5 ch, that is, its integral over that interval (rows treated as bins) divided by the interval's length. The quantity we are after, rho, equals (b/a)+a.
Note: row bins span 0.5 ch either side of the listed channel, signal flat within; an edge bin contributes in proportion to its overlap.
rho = 51.6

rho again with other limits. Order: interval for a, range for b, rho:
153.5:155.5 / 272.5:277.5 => 51.0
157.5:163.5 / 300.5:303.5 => 49.6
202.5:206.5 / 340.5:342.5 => 50.9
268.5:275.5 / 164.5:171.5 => 50.2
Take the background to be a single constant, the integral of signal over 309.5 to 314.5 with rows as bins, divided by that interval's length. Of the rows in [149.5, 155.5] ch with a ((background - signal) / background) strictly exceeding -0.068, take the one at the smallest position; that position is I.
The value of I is 151.0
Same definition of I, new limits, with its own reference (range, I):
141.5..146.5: 142.0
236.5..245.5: 237.0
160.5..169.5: 162.0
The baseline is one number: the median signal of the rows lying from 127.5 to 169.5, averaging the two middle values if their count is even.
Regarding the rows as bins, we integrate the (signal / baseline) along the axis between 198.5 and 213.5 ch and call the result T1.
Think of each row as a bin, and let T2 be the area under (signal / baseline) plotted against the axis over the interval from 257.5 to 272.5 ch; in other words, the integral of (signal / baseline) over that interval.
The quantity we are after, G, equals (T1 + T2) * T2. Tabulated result 457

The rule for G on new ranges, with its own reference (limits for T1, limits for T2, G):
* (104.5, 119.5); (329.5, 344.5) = 464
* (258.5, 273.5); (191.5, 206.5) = 479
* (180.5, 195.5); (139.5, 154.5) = 466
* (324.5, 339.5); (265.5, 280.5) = 489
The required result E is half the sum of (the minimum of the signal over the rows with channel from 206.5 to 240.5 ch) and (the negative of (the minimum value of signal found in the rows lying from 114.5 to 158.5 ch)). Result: 1.6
